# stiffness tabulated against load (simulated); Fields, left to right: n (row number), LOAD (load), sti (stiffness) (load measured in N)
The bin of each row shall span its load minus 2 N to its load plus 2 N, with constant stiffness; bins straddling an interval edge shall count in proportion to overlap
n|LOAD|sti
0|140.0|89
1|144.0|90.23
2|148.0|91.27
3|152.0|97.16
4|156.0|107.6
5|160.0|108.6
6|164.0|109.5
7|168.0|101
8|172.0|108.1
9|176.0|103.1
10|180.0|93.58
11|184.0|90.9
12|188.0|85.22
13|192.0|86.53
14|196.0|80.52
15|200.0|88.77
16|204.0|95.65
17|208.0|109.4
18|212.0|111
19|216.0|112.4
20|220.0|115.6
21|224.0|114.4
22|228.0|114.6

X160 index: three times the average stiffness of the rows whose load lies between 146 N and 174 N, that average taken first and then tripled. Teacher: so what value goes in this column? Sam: 310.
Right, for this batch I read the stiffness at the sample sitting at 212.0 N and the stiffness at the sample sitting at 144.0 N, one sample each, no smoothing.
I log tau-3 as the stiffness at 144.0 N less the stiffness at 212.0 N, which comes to -21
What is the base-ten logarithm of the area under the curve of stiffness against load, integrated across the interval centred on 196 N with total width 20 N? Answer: 3.24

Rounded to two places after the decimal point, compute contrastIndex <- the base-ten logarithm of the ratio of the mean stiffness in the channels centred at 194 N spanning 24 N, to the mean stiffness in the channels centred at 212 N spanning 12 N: -0.10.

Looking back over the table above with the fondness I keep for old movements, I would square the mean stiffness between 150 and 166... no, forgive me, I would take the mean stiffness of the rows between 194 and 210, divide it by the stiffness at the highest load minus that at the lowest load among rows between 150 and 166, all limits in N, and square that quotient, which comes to 58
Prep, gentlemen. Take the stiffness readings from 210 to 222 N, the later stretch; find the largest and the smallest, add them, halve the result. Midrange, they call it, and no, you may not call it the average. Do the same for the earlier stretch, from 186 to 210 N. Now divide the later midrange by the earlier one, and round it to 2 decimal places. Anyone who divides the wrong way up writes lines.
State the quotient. 1.19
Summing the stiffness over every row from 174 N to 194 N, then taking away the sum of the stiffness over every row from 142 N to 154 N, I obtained 181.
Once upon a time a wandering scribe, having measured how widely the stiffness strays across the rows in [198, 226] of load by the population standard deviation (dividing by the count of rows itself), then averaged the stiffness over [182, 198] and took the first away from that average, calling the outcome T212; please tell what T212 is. 76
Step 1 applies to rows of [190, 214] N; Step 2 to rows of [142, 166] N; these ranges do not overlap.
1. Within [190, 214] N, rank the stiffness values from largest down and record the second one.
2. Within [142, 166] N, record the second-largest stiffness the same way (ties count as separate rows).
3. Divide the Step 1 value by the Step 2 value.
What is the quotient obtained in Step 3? 1.01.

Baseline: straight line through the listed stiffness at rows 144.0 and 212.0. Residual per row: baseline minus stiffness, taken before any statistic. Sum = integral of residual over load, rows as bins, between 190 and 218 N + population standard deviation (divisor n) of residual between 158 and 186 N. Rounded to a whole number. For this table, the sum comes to 312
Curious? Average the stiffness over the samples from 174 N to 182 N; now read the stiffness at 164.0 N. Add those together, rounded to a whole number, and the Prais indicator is 208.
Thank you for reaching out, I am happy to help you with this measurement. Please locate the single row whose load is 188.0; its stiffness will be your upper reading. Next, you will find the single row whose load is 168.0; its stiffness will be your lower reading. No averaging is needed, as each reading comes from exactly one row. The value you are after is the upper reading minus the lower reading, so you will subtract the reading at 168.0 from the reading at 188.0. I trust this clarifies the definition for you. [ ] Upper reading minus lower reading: -16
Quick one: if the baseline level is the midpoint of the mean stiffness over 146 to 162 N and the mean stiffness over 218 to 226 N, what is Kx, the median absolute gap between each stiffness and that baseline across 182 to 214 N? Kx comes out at 18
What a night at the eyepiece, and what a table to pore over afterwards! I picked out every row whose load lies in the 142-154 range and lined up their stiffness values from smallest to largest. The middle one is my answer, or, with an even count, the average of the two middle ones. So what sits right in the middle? 91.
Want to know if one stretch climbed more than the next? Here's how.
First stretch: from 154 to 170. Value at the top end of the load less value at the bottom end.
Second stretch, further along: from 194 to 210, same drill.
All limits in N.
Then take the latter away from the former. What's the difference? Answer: -35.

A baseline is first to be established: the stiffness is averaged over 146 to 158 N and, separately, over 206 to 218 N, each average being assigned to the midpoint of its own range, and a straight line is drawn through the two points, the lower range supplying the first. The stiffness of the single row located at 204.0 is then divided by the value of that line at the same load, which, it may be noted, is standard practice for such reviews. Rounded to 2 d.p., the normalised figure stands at 0.88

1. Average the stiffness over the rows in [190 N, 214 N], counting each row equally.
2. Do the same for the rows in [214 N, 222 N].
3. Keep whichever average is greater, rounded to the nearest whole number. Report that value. 114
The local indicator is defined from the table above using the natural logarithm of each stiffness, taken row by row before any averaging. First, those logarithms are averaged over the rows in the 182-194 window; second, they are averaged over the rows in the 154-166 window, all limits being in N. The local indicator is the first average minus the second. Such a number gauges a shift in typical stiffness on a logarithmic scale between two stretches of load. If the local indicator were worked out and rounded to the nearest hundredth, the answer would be -0.22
